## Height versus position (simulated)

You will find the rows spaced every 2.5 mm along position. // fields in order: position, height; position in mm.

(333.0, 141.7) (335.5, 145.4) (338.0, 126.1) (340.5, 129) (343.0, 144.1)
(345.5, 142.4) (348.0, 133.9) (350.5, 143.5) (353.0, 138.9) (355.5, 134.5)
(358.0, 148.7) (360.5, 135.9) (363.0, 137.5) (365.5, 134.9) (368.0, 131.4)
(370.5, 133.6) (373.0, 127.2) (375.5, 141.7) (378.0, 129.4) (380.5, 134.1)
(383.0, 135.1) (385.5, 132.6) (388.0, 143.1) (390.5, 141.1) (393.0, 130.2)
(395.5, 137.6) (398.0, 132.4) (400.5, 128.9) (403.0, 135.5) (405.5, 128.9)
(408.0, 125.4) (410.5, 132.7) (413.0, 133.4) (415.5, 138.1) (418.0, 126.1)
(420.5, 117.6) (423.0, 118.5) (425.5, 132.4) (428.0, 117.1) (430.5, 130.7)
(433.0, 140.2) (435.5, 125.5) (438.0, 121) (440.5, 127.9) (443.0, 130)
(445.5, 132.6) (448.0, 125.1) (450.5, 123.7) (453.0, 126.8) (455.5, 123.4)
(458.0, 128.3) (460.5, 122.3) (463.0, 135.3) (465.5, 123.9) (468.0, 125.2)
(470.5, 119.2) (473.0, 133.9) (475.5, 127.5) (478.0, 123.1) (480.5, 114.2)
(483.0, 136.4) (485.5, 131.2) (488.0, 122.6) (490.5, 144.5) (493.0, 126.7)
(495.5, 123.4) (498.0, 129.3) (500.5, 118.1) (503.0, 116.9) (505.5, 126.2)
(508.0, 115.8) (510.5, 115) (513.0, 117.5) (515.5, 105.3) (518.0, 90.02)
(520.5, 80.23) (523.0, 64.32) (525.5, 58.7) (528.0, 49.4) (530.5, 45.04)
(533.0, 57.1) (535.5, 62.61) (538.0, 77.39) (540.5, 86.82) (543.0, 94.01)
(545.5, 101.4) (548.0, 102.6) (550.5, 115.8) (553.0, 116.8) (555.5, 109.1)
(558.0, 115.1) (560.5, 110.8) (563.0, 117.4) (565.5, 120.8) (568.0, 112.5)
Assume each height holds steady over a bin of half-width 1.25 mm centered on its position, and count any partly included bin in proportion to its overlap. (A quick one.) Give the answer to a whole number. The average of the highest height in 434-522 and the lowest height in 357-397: 136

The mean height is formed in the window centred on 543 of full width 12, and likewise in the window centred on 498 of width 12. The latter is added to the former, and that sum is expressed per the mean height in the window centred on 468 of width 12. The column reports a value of 1.69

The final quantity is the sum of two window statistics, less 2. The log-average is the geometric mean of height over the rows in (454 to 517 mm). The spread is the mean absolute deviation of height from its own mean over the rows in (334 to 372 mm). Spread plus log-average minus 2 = 127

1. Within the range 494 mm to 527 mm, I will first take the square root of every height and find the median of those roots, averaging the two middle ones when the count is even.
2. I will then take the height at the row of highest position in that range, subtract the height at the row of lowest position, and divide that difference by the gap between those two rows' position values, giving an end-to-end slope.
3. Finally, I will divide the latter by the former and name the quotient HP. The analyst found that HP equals -0.200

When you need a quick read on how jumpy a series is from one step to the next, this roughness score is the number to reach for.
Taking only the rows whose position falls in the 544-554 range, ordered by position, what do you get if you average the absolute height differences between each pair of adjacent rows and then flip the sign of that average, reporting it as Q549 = -5.1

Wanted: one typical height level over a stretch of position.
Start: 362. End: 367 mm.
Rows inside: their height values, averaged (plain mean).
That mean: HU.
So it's 136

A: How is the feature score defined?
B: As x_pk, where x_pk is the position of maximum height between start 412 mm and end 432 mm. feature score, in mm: 415.5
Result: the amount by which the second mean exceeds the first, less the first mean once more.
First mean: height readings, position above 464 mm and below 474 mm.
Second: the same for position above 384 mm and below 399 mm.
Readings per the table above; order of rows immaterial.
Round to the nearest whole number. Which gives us -115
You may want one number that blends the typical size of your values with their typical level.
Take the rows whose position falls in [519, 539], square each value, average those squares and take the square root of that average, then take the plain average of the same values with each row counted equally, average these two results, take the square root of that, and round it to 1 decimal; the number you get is 7.9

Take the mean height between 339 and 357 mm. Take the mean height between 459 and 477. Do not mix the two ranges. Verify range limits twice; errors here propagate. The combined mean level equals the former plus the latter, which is 265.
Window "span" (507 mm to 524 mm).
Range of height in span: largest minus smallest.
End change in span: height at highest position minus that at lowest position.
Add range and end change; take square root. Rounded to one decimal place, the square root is 1.3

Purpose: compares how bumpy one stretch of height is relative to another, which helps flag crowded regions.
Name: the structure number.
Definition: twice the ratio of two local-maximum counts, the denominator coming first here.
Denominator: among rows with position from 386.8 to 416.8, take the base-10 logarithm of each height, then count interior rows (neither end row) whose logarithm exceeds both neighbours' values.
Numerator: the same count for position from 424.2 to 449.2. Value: 2.0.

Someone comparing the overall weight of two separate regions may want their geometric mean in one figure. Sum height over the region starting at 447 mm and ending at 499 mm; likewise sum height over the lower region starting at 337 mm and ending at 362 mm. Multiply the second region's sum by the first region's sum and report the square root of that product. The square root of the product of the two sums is 1916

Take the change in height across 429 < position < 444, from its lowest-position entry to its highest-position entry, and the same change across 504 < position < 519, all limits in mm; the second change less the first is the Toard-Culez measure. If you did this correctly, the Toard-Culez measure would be -35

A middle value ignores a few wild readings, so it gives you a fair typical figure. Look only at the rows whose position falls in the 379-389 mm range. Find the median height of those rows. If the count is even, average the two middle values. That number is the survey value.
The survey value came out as 135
